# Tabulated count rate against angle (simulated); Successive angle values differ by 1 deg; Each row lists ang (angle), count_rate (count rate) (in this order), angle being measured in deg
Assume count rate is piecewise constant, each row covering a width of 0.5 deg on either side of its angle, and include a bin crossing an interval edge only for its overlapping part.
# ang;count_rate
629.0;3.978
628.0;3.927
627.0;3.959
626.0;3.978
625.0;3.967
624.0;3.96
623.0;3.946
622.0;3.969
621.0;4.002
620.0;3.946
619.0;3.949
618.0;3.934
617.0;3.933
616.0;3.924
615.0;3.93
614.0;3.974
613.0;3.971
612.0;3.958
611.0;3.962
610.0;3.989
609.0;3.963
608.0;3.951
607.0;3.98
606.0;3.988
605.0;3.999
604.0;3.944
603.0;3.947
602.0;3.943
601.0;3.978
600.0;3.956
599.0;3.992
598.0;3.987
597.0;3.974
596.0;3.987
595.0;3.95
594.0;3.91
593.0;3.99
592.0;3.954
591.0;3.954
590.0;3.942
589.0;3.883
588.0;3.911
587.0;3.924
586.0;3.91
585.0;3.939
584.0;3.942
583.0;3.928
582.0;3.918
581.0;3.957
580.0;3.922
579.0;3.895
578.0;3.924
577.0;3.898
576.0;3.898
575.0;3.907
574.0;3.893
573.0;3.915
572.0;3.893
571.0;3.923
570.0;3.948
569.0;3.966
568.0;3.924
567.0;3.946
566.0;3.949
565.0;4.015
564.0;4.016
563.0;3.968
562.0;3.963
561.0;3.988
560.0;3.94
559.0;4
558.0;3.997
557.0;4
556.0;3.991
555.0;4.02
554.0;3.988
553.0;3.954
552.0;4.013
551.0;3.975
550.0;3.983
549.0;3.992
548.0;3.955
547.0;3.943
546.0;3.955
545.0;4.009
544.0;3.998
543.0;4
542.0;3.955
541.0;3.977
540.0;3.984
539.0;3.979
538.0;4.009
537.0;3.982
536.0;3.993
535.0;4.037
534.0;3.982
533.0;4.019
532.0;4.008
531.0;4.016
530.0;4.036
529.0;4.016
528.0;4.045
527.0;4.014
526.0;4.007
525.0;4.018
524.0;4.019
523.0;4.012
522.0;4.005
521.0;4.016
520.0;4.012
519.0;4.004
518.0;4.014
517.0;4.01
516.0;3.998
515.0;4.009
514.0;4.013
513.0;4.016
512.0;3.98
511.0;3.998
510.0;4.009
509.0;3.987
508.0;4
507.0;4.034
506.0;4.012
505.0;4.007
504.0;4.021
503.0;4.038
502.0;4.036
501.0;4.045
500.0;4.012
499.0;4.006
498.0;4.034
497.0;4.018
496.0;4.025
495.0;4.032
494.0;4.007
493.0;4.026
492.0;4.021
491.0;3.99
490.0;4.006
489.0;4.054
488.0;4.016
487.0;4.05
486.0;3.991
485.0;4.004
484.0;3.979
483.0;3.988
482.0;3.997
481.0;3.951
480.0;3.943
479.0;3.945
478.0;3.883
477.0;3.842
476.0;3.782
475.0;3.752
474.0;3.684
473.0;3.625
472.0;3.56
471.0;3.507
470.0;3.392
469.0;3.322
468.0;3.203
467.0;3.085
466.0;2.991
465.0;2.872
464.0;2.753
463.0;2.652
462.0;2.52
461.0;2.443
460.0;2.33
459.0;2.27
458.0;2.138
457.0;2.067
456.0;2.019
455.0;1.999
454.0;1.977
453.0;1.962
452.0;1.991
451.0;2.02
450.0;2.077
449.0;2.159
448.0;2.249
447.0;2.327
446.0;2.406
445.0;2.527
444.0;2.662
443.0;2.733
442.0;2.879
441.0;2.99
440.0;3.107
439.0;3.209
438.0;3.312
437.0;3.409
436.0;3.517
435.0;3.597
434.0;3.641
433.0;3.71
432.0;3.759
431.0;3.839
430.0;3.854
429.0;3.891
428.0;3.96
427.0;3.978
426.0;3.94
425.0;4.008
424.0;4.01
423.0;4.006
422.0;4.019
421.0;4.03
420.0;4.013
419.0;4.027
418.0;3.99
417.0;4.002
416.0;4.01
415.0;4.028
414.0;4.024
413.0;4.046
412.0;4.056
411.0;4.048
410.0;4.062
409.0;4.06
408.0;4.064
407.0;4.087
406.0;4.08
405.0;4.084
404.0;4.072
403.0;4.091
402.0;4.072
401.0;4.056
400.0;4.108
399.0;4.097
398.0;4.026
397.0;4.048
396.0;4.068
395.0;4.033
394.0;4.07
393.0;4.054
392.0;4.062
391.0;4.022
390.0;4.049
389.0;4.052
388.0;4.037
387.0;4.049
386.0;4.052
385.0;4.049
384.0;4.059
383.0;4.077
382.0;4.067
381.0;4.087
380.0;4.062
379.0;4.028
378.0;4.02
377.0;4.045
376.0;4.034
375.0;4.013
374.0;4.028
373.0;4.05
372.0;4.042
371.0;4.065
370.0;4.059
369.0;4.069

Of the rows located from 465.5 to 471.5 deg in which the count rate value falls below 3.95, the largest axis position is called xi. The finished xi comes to 471.0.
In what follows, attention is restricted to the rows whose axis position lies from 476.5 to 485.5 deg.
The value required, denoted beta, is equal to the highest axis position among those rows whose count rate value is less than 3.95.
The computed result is 480.0 deg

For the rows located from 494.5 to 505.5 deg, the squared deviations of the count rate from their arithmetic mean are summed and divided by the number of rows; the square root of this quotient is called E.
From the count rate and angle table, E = 0.0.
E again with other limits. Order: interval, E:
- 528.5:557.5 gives 0.0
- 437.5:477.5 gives 0.6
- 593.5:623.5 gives 0.0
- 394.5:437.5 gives 0.2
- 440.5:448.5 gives 0.2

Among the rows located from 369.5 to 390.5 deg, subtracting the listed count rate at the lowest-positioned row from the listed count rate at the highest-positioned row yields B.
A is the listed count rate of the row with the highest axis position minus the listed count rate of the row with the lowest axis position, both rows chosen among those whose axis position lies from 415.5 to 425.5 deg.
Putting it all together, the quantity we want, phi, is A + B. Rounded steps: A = 0.00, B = 0.0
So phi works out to 0.0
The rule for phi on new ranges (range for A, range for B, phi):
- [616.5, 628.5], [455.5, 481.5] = 1.9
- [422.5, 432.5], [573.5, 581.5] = -0.2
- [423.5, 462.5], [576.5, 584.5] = -1.4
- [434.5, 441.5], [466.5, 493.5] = 0.3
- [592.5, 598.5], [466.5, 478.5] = 0.8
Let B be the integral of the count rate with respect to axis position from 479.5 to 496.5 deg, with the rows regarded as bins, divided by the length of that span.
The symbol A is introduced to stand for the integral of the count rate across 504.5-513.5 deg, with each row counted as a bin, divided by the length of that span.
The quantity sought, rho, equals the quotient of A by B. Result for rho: 1.00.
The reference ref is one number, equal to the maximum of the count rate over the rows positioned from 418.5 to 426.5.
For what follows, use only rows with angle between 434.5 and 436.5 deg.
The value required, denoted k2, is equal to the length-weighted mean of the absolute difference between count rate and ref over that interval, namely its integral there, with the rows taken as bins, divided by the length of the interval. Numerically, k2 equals 0.47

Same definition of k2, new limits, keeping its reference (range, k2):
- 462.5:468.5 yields 1.10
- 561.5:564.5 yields 0.05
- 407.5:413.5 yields 0.03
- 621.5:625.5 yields 0.07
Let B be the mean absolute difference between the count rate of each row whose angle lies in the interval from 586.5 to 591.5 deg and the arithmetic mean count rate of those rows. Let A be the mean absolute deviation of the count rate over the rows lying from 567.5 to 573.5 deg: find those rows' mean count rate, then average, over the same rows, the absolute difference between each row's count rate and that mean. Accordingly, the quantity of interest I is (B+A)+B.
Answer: 0.061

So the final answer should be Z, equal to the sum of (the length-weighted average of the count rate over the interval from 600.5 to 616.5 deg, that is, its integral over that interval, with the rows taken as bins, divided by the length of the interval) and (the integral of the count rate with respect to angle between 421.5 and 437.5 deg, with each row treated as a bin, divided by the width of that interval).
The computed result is 7.78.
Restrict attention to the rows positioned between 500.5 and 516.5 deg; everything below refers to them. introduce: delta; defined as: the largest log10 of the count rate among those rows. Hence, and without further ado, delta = 0.607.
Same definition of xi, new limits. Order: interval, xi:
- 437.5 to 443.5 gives 443.0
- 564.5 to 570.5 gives 570.0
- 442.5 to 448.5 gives 448.0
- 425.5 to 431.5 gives 431.0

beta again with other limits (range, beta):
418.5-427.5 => 426.0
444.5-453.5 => 453.0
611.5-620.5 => 620.0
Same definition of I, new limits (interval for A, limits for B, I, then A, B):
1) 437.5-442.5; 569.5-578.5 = 0.161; 0.132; 0.015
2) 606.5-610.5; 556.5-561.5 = 0.050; 0.014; 0.018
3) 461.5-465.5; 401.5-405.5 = 0.129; 0.113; 0.008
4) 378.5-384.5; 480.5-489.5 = 0.063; 0.014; 0.025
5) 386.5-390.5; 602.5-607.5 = 0.047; 0.005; 0.021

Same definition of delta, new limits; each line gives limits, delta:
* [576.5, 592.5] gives 0.597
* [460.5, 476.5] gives 0.578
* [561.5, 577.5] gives 0.604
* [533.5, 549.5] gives 0.606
